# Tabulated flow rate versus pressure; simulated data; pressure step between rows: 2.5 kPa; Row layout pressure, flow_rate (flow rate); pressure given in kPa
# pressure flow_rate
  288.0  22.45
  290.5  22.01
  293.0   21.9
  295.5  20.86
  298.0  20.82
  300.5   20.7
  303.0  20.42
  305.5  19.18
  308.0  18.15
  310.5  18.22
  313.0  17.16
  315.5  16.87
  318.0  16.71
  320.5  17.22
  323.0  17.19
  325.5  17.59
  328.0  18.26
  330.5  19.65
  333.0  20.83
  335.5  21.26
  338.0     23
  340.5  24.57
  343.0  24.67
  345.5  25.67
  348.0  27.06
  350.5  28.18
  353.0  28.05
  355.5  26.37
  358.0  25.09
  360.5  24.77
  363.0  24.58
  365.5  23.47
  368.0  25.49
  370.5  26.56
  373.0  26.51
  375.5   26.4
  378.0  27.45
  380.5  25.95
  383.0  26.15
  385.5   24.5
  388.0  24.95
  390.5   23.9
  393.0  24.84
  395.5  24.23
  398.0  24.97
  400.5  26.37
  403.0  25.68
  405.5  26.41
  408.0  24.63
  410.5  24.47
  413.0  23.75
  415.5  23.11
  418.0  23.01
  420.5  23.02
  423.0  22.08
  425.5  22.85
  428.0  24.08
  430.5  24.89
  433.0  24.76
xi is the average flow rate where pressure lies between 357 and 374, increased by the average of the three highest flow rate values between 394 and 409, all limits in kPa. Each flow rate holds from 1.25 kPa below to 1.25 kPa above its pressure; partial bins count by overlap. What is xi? 51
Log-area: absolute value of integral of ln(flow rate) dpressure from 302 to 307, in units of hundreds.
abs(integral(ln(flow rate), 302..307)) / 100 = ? 0.15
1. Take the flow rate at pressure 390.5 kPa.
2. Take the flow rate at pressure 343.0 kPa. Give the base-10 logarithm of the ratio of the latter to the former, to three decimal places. 0.014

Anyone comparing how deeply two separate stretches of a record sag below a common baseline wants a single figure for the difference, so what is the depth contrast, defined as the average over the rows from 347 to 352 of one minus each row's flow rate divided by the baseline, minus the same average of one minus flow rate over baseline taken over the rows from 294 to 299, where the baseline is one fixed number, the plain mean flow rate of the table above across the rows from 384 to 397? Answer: -0.28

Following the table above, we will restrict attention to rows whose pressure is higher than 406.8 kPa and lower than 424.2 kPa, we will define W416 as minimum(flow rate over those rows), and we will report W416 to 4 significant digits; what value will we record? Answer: 22.08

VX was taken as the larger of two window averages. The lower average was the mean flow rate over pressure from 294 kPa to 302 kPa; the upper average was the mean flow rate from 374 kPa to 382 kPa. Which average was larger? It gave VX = 26.6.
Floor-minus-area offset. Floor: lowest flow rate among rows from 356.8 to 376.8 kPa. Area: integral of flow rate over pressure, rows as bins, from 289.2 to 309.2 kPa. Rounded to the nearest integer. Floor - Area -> -387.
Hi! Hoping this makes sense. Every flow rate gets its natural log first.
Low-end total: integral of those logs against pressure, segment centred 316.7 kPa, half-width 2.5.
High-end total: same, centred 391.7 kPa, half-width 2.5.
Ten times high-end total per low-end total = 11.3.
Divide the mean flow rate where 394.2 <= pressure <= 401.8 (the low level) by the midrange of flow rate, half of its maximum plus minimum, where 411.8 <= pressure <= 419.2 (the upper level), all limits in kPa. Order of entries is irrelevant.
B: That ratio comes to 1.1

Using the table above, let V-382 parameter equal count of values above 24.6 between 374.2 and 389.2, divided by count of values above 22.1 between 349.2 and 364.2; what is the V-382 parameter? 0.8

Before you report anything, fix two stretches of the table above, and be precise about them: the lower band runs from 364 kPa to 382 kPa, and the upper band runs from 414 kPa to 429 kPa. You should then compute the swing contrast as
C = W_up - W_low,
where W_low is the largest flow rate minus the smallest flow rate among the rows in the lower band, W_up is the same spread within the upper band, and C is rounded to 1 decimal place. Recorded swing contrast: -2.0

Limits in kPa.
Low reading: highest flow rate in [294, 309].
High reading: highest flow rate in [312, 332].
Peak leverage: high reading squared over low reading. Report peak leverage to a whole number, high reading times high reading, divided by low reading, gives 19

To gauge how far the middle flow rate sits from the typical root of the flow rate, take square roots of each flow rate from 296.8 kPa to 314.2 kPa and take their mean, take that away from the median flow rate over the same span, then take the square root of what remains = 3.8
